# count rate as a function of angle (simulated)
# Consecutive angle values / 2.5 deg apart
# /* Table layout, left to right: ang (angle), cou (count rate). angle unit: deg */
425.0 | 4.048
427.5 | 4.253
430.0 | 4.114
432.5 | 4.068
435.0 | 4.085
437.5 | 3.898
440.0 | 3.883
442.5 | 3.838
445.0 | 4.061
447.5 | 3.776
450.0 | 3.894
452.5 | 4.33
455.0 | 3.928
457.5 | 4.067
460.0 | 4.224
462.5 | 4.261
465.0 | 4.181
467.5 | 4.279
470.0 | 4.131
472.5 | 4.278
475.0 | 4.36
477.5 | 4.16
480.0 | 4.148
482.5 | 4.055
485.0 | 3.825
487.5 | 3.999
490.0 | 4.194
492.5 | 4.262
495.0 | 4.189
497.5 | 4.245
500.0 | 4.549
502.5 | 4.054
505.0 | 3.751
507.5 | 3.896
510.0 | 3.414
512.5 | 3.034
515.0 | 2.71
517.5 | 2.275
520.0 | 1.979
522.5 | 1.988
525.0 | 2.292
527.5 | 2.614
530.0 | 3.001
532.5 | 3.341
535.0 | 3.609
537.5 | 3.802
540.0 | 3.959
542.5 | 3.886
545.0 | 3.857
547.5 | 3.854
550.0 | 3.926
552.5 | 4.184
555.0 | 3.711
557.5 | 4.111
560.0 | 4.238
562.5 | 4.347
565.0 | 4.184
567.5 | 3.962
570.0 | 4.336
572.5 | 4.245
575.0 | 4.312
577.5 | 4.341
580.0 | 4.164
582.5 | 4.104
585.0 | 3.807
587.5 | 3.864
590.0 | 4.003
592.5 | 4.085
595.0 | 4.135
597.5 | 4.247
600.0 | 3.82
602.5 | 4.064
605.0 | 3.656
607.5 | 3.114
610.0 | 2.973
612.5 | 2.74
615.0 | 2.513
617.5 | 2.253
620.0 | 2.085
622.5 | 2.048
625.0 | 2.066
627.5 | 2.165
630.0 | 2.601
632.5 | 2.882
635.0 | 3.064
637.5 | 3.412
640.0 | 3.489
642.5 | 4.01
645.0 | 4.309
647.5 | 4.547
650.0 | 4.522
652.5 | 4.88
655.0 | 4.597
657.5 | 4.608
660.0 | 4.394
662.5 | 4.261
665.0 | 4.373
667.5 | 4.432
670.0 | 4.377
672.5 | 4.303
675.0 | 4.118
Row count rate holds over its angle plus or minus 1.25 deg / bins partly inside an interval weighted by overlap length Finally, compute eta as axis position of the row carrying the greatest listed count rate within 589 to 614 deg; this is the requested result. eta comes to 597.5 deg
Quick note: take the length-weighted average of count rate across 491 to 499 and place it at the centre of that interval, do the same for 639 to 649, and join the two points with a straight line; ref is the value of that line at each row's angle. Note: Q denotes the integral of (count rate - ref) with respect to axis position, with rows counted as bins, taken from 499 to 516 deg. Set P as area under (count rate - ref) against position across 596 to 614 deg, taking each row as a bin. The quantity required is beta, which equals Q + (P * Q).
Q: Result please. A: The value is 107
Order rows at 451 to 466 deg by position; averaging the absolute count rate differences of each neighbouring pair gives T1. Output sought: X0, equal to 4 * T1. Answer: 0.7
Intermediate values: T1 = 0.16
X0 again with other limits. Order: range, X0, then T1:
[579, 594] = 0.5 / 0.13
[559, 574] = 0.8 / 0.19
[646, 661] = 0.7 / 0.18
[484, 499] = 0.5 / 0.11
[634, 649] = 1.2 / 0.30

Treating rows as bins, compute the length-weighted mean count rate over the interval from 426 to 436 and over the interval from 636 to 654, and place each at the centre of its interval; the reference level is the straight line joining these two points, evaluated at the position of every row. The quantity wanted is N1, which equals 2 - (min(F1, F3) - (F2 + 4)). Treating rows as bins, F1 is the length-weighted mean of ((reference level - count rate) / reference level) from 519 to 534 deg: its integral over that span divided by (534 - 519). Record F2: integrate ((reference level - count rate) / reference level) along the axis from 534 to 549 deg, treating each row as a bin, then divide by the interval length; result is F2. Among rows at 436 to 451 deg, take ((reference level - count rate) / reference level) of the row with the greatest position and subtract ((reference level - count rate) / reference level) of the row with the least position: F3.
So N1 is 6.074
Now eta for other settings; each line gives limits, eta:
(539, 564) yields 562.5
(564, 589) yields 577.5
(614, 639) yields 637.5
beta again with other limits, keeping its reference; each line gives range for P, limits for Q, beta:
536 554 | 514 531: 126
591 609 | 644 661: -32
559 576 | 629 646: -23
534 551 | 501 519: 84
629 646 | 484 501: 12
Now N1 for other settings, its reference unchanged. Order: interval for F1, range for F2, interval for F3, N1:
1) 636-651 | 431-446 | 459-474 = 6.051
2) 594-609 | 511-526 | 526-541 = 6.745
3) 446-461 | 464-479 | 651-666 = 5.953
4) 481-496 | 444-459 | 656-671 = 6.017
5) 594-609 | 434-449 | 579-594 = 6.031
